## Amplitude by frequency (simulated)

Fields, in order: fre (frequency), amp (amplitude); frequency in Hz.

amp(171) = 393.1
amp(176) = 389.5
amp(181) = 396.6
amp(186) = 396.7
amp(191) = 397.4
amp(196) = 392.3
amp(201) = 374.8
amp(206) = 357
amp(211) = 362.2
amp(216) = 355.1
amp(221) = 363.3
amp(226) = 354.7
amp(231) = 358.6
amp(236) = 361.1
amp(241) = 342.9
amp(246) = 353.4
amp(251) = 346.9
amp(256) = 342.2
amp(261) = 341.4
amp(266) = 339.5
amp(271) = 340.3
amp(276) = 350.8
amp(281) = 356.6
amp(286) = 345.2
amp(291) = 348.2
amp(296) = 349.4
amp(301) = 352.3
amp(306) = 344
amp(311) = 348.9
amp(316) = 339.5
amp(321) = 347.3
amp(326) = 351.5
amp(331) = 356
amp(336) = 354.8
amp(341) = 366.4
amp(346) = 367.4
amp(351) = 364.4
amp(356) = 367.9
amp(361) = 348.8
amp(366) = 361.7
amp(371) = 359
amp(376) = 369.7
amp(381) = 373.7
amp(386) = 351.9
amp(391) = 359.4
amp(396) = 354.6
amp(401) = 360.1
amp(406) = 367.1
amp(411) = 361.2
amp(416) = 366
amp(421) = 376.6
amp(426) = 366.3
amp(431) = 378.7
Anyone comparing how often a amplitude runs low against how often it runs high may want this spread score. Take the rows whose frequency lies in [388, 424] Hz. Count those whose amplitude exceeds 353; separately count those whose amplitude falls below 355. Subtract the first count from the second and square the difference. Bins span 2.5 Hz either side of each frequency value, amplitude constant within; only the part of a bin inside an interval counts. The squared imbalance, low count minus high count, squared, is 36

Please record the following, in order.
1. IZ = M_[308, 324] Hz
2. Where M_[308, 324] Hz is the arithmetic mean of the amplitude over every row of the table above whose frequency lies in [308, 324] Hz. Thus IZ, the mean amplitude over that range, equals 345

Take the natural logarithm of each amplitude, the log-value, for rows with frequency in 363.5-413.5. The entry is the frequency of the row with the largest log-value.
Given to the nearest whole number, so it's 381 Hz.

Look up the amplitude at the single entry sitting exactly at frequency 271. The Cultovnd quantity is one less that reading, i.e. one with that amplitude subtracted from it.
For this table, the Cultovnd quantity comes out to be -339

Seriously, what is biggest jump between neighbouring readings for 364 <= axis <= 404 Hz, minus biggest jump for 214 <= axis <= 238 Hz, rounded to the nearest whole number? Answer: 13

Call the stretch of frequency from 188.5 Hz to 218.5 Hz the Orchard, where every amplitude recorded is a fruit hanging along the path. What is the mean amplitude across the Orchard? 373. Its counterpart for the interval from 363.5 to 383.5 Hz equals 366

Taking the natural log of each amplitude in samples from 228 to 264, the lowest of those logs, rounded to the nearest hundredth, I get 5.83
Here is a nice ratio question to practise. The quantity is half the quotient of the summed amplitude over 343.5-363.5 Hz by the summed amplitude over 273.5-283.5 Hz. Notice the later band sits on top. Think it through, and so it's 1.02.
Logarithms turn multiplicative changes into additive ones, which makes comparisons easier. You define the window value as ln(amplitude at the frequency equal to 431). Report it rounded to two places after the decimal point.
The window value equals 5.94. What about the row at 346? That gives 5.91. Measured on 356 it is 5.91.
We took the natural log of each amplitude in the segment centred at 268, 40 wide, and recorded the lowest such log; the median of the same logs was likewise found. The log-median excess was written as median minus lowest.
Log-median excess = 0.012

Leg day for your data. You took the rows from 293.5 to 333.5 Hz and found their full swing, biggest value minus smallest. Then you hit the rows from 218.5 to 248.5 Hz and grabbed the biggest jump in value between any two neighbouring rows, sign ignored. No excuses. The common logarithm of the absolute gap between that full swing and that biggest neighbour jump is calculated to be 0.23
